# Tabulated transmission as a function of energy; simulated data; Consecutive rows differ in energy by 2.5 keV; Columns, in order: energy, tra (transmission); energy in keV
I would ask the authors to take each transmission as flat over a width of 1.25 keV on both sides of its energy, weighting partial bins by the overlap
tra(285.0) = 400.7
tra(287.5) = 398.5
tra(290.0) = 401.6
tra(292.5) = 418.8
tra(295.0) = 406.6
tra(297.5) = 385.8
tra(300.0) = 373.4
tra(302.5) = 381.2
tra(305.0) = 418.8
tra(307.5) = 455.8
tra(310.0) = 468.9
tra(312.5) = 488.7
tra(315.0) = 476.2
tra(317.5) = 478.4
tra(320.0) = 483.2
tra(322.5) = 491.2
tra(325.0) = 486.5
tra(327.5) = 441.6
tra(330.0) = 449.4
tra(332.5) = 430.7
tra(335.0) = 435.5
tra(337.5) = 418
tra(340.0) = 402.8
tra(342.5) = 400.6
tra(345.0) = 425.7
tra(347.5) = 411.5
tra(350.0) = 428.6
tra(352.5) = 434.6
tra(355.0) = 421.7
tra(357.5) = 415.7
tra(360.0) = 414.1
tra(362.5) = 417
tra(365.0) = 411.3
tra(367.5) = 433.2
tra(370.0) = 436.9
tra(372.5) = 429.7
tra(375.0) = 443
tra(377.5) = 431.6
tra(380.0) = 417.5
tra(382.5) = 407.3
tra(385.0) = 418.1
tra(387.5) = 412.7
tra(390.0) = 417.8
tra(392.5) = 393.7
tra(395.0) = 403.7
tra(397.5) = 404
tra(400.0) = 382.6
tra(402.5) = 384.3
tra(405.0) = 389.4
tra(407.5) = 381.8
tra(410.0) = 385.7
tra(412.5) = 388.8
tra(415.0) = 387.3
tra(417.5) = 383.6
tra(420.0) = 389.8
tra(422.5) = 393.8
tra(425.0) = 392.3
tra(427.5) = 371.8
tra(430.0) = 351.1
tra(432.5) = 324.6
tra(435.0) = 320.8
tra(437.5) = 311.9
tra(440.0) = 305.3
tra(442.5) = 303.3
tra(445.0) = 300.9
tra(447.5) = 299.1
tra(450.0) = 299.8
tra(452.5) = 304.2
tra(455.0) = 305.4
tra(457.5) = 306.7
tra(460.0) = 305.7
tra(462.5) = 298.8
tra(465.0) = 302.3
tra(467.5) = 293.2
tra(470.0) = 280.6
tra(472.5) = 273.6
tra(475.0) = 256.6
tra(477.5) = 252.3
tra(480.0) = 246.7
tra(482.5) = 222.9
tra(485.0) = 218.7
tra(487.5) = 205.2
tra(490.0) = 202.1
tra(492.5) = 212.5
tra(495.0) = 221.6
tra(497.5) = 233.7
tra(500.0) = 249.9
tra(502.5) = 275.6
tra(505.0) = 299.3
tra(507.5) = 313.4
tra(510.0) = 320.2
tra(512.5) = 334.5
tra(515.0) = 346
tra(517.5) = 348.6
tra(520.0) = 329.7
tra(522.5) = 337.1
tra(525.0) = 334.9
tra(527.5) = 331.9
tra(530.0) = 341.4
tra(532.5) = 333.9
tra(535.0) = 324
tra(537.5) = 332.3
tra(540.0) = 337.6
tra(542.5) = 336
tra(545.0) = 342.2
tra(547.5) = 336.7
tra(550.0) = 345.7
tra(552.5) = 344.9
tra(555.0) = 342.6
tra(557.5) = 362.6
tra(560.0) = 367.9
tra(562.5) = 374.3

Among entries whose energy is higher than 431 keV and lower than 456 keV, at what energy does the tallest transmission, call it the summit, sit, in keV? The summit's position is 432.5 keV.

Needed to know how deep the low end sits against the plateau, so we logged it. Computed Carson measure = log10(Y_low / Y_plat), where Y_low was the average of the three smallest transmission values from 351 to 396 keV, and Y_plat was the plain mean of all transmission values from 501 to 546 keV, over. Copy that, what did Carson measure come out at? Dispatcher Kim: 0.09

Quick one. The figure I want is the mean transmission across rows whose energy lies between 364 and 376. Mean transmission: 431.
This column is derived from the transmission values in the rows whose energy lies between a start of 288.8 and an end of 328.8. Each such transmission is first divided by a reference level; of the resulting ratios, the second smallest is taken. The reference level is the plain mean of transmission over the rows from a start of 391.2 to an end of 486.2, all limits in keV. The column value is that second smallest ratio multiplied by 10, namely 11.6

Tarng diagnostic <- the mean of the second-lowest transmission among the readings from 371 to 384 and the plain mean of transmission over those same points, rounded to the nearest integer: 422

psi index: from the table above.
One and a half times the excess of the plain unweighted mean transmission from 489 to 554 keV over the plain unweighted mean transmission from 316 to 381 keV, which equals -186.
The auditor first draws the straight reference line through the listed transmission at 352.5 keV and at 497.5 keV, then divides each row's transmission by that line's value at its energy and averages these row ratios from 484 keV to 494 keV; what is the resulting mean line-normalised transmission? 0.85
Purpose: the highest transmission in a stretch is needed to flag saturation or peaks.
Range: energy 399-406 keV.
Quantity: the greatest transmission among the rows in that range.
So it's 389.4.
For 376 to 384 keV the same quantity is 431.6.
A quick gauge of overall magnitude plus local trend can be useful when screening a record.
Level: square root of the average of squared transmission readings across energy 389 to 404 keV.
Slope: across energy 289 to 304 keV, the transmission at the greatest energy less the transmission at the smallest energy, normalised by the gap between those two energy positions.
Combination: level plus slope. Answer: 396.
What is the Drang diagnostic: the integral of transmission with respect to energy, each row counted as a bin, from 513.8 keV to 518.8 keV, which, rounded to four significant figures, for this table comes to 1736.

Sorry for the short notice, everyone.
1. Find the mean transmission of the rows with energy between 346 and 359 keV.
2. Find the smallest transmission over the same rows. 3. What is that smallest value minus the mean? -11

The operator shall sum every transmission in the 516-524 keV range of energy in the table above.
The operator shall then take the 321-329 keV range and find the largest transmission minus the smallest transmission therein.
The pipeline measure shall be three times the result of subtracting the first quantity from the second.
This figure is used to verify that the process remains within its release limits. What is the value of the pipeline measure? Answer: -2897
